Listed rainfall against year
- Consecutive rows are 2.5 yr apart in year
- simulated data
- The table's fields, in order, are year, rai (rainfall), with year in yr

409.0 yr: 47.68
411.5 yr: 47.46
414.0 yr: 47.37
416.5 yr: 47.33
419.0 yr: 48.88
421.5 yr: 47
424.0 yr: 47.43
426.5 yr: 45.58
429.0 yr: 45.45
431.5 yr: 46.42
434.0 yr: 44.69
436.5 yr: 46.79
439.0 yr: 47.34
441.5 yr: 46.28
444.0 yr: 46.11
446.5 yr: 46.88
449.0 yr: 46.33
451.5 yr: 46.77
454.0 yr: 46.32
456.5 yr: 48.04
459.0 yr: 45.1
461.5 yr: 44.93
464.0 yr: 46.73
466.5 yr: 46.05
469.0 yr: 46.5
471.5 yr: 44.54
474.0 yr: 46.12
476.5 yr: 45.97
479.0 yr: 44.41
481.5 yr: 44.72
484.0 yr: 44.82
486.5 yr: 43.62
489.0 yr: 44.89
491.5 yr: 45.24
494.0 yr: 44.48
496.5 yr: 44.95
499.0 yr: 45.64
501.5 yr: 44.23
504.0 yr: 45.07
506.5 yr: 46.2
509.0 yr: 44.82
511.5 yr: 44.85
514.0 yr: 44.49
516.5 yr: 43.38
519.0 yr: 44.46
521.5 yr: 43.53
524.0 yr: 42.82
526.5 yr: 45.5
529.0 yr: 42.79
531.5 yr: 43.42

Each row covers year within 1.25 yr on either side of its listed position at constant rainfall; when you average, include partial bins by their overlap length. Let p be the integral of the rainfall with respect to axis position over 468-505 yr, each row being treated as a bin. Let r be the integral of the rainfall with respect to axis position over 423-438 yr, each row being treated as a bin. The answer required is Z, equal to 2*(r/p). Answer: 0.8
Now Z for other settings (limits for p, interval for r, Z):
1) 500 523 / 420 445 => 2.3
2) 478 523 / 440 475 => 1.6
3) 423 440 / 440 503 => 7.3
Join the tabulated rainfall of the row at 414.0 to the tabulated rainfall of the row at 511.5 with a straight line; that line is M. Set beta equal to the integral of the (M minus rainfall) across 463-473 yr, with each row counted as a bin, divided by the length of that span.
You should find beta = 0.0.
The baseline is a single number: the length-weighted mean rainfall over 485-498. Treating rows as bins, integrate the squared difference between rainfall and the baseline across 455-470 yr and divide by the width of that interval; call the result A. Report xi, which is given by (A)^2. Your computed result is 13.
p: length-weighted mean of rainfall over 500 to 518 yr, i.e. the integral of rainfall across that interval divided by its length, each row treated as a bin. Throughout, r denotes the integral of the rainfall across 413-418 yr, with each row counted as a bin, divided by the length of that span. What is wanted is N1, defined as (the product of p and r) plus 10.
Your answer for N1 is 2131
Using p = 44.7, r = 47.4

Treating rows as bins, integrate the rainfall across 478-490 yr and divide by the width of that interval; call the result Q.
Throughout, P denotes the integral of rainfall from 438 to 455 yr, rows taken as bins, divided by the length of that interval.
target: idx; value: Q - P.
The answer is -2.1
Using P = 46.6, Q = 44.5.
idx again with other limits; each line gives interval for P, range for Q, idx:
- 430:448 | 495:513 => -1.3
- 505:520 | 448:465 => 1.6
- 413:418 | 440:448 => -1.0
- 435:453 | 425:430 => -1.0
